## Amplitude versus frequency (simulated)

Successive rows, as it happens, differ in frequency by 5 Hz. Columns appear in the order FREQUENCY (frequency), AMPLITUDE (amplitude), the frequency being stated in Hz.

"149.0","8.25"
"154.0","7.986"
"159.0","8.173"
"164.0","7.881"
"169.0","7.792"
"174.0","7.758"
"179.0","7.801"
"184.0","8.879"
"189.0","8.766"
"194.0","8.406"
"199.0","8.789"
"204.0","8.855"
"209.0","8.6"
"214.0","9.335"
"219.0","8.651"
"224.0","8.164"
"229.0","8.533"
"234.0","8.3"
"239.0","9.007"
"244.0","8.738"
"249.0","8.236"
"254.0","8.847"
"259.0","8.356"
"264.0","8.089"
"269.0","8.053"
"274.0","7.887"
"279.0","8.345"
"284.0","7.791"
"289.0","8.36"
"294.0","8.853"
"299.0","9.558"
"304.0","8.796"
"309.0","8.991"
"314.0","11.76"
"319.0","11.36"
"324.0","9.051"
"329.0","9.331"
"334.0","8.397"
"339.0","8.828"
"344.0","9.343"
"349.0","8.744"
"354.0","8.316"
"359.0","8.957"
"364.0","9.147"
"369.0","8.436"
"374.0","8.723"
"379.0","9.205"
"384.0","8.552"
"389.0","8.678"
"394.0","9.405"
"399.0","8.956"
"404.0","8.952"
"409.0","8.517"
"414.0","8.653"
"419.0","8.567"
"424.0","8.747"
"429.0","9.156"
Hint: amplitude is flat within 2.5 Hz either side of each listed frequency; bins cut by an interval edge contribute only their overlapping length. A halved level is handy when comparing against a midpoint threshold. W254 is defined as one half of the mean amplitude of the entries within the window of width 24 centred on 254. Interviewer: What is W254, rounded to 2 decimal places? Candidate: 4.23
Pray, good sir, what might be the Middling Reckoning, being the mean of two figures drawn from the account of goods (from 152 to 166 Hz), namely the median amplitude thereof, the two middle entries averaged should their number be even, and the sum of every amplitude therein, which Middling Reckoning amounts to 16.0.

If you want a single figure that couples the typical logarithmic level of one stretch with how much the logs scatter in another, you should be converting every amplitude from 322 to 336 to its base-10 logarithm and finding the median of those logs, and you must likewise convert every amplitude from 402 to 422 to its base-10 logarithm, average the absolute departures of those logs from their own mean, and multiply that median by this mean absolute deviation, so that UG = 0.007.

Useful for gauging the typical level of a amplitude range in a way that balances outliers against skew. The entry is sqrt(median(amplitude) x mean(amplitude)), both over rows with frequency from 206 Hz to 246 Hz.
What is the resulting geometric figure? 8.65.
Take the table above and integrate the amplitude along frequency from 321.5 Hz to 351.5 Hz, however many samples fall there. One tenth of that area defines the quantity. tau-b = 26.8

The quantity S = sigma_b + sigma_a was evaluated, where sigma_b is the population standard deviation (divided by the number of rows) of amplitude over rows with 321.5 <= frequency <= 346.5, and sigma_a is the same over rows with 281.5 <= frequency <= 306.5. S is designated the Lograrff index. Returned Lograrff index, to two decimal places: 0.94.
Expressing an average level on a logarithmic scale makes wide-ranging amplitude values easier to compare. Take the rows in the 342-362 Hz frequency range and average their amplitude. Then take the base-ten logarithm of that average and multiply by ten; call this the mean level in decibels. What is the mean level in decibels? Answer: 9.46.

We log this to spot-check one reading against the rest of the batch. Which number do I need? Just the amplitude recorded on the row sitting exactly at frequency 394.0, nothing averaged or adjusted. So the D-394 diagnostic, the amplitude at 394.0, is 9.405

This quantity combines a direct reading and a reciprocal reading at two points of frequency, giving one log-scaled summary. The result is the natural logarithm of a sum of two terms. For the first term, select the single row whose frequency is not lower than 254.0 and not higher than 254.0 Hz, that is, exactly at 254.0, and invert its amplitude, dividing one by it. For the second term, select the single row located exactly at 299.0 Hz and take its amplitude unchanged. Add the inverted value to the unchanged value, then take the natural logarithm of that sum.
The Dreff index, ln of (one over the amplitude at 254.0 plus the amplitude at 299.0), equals 2.27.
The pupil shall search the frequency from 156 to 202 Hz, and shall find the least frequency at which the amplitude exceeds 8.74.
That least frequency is 184.0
